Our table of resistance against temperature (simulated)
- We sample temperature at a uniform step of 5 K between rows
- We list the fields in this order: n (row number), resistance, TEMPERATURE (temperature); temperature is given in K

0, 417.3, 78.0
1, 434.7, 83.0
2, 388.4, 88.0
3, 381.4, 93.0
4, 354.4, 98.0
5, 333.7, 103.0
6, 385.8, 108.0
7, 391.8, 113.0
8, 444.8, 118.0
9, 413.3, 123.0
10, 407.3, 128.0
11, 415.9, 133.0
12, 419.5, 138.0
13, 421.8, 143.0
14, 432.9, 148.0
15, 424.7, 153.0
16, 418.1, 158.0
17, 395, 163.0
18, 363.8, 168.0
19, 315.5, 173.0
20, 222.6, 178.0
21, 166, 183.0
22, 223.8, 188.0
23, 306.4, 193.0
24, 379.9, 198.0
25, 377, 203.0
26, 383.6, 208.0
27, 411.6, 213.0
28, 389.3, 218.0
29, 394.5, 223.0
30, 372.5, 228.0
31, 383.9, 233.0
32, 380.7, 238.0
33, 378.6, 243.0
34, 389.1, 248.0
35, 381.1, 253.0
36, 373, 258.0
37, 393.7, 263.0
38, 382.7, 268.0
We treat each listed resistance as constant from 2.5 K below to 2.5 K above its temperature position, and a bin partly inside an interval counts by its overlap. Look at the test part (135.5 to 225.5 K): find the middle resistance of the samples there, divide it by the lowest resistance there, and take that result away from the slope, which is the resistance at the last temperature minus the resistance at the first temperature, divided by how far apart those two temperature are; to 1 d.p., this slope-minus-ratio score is -2.6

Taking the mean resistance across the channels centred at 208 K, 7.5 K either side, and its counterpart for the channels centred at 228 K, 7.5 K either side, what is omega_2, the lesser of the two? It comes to 384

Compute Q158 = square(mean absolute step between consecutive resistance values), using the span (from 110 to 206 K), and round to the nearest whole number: 1110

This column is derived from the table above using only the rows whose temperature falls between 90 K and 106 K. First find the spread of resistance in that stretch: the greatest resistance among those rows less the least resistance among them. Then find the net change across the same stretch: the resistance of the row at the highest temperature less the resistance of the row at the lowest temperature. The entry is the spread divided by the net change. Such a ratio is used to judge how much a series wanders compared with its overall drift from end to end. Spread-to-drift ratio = -1.0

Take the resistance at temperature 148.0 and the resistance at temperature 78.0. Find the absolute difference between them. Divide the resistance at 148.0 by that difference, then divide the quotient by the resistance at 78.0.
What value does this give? 0.066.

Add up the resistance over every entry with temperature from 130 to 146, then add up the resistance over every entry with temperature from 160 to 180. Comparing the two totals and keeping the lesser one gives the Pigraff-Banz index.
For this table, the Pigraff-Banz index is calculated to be 1257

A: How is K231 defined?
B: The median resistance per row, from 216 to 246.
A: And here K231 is 382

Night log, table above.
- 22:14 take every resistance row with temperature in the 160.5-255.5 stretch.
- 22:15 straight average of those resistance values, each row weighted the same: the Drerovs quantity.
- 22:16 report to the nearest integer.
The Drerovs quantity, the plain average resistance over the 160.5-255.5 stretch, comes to 348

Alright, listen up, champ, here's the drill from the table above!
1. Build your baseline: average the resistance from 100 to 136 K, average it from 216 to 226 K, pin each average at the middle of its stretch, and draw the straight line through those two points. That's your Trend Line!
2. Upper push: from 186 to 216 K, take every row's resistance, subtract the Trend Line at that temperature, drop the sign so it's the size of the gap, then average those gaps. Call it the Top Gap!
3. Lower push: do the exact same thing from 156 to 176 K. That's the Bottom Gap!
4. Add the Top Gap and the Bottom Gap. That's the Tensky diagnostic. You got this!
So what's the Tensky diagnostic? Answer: 86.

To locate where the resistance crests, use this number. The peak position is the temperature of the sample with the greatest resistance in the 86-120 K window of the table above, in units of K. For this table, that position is 118.0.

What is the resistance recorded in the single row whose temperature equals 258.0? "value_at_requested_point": 373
